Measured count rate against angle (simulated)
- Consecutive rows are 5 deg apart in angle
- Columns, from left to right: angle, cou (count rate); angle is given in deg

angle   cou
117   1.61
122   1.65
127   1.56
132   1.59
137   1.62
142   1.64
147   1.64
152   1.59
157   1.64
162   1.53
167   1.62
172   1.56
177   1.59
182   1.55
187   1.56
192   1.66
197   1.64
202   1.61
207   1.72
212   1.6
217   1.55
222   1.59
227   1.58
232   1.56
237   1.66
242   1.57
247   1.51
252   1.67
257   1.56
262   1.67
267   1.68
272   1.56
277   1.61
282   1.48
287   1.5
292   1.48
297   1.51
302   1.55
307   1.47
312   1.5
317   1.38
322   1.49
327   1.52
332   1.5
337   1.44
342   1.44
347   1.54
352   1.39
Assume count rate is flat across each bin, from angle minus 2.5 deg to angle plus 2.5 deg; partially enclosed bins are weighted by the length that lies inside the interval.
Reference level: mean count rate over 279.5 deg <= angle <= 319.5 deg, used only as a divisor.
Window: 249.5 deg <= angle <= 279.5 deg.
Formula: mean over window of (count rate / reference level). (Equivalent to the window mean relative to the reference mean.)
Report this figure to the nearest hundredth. 1.10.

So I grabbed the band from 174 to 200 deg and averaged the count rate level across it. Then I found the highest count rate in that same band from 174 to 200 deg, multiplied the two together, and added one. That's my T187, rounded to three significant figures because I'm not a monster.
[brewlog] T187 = 3.66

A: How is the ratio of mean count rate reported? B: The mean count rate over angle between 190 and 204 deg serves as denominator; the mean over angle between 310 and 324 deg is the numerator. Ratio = 0.89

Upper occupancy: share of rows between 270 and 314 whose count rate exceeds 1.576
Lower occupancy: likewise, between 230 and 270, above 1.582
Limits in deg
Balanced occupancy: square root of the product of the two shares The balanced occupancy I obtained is 0.24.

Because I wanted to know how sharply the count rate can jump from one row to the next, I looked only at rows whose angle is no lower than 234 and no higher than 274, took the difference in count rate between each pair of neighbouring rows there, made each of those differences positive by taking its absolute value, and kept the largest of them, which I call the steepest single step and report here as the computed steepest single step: 0.160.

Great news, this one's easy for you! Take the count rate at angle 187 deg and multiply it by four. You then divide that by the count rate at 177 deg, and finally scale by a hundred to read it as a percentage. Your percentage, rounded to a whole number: 392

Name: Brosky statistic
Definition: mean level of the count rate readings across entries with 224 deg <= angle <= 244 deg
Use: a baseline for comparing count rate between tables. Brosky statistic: 1.59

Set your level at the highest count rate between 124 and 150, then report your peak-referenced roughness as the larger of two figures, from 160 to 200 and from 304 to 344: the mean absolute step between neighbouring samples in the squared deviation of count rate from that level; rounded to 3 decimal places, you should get 0.019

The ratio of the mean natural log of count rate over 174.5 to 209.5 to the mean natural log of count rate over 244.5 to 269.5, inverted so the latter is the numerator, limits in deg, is 1.00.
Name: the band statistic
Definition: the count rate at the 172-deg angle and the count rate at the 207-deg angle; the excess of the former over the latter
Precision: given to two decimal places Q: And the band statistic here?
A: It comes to -0.16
